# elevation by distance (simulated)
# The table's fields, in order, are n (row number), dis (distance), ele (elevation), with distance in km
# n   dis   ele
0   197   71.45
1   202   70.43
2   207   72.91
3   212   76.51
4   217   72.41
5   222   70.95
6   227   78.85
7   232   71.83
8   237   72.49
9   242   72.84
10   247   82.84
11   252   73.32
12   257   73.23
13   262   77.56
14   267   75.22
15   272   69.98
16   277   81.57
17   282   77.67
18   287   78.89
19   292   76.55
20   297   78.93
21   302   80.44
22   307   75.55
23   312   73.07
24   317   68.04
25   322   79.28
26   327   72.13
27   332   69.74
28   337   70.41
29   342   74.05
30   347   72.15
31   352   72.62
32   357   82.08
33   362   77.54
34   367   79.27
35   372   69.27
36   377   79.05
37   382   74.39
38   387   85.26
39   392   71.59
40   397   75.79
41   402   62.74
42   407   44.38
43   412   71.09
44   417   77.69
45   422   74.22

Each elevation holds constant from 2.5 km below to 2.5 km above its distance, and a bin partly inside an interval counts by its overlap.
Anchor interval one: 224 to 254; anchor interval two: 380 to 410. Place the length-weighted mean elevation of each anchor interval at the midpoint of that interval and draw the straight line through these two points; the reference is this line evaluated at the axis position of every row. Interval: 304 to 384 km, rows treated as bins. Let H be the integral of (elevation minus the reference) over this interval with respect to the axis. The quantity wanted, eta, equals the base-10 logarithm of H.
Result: 2.42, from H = 262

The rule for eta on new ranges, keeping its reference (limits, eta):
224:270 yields 1.06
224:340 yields 2.28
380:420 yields 1.81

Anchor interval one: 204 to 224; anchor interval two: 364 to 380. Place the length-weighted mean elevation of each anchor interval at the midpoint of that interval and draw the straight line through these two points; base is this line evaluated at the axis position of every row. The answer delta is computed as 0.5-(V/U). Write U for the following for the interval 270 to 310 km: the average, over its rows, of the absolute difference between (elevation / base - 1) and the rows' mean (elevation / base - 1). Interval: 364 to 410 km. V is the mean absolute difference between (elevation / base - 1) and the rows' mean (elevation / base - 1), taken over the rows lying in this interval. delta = -2.7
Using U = 0.035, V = 0.110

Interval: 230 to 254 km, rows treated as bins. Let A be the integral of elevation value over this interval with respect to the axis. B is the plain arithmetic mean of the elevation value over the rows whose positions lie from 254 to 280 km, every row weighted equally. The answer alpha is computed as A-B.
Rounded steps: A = 1794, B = 75.5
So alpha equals 1719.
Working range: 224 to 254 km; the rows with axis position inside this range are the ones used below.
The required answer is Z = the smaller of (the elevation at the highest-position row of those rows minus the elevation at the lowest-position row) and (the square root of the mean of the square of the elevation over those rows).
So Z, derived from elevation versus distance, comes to -6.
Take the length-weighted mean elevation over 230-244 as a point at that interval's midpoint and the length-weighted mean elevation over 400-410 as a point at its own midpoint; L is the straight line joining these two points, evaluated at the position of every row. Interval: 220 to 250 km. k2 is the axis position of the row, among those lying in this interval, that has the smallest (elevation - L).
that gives 222 km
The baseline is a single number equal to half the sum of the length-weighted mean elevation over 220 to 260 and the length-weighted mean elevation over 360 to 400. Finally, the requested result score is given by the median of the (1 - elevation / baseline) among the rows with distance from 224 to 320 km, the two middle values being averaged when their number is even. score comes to -0.001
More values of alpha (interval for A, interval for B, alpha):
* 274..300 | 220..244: 1970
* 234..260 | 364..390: 1871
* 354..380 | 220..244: 1936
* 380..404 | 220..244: 1707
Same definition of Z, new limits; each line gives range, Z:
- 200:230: 8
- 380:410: -30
